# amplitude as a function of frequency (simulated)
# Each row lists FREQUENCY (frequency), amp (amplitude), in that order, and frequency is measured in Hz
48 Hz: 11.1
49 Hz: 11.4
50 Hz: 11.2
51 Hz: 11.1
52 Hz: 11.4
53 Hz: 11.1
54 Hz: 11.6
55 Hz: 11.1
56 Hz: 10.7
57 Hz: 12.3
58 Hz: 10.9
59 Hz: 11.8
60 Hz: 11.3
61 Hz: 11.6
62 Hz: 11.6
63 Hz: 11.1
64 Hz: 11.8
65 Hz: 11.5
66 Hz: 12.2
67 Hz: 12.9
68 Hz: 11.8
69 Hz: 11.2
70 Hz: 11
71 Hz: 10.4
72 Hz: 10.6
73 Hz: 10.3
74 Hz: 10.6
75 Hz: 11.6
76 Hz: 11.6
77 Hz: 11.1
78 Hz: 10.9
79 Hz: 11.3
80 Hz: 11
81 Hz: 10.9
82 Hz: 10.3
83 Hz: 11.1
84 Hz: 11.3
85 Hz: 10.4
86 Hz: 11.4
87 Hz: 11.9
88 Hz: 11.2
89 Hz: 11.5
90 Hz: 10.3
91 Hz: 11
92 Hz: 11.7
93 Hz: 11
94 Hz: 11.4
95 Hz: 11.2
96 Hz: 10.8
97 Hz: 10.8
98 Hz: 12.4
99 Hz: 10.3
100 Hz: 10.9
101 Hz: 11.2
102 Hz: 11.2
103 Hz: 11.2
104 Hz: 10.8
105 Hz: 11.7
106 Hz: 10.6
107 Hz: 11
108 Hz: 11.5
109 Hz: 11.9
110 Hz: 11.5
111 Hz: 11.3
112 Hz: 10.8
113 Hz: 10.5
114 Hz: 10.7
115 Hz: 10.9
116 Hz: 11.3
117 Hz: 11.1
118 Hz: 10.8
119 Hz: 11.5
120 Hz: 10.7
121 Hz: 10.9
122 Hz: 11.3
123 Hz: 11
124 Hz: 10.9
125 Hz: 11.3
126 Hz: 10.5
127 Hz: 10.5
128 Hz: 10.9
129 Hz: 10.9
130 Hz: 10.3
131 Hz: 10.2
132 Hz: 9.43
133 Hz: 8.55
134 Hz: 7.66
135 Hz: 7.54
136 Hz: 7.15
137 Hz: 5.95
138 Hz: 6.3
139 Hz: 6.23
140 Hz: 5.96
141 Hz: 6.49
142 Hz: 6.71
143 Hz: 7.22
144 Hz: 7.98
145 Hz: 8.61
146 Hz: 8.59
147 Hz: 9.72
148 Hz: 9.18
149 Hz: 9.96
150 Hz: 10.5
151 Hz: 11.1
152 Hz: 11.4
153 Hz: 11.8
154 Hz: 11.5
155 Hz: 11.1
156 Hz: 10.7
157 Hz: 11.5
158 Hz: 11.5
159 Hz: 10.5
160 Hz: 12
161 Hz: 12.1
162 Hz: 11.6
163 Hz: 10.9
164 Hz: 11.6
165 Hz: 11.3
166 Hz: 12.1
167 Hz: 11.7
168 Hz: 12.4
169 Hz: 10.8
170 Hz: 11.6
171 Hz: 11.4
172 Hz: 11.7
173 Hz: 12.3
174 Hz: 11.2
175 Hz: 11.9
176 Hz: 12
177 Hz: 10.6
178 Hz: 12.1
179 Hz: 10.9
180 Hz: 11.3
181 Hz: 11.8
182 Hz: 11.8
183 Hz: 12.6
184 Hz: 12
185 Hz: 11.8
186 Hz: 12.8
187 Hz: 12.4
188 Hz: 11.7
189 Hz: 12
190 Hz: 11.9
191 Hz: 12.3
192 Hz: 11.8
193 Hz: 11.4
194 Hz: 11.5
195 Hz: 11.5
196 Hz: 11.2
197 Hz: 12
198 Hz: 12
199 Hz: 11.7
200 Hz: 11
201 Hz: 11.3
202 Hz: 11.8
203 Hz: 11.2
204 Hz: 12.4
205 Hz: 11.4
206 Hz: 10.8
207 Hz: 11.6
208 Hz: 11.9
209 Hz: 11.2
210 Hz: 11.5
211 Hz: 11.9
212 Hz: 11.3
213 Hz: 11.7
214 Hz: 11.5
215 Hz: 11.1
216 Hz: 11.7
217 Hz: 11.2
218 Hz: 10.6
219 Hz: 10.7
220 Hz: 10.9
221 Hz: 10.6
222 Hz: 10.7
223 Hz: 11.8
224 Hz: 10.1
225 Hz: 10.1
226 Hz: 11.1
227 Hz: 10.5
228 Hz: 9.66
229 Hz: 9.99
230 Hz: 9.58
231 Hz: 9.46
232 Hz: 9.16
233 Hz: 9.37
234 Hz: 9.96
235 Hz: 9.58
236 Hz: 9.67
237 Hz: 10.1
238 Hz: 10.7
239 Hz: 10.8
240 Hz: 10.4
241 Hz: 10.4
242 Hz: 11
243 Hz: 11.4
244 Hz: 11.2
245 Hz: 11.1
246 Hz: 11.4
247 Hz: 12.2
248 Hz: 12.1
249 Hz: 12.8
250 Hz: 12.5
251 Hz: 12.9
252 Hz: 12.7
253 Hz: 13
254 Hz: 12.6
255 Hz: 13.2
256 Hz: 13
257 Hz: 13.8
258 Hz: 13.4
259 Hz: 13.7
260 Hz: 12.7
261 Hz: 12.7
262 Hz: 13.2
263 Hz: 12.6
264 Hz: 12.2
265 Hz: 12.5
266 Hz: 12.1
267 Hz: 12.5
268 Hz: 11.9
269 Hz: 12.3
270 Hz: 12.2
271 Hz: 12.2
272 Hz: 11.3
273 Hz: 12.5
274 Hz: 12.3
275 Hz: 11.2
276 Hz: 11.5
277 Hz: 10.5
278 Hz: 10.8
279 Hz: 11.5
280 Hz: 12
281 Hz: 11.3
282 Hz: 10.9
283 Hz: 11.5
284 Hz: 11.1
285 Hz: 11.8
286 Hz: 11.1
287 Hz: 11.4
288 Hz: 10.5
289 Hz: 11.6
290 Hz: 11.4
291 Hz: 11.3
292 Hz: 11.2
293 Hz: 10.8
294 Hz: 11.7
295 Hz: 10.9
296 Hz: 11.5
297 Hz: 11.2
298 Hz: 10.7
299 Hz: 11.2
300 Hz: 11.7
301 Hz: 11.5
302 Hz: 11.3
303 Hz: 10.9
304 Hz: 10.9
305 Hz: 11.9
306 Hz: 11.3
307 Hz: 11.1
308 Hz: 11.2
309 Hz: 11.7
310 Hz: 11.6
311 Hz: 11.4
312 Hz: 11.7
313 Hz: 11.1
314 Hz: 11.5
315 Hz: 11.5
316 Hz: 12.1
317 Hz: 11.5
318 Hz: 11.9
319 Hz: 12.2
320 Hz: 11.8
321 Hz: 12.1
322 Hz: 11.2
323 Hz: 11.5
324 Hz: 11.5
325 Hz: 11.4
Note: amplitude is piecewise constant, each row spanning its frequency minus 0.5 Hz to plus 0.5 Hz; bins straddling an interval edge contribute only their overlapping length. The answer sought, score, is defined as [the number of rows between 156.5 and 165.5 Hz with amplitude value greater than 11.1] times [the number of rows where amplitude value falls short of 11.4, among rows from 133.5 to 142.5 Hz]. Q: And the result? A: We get 63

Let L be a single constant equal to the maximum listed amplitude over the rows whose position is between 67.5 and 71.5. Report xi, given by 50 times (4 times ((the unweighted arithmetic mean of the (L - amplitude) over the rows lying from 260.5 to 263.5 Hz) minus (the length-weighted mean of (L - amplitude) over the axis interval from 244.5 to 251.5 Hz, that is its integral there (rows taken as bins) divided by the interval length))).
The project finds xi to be -138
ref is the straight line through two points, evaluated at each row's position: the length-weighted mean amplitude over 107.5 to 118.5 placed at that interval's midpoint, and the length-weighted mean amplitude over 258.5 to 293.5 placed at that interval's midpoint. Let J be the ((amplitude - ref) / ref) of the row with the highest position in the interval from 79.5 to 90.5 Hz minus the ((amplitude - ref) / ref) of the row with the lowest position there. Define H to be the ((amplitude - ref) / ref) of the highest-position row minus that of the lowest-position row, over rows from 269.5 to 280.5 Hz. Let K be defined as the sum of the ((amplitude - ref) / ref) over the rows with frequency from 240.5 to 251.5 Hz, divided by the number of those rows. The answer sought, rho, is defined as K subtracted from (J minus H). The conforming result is -0.05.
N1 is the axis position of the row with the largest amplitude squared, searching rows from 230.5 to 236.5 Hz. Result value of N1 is 234 Hz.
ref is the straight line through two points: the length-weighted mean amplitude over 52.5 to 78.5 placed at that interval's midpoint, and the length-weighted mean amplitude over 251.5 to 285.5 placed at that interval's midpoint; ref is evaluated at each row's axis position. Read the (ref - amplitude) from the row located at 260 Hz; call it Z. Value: -0.5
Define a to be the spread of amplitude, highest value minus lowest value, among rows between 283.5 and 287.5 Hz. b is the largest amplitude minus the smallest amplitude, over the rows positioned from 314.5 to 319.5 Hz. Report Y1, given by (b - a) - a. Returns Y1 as -0.7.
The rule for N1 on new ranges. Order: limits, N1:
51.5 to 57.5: 57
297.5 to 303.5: 300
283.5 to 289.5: 285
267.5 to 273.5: 273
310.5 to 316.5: 316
